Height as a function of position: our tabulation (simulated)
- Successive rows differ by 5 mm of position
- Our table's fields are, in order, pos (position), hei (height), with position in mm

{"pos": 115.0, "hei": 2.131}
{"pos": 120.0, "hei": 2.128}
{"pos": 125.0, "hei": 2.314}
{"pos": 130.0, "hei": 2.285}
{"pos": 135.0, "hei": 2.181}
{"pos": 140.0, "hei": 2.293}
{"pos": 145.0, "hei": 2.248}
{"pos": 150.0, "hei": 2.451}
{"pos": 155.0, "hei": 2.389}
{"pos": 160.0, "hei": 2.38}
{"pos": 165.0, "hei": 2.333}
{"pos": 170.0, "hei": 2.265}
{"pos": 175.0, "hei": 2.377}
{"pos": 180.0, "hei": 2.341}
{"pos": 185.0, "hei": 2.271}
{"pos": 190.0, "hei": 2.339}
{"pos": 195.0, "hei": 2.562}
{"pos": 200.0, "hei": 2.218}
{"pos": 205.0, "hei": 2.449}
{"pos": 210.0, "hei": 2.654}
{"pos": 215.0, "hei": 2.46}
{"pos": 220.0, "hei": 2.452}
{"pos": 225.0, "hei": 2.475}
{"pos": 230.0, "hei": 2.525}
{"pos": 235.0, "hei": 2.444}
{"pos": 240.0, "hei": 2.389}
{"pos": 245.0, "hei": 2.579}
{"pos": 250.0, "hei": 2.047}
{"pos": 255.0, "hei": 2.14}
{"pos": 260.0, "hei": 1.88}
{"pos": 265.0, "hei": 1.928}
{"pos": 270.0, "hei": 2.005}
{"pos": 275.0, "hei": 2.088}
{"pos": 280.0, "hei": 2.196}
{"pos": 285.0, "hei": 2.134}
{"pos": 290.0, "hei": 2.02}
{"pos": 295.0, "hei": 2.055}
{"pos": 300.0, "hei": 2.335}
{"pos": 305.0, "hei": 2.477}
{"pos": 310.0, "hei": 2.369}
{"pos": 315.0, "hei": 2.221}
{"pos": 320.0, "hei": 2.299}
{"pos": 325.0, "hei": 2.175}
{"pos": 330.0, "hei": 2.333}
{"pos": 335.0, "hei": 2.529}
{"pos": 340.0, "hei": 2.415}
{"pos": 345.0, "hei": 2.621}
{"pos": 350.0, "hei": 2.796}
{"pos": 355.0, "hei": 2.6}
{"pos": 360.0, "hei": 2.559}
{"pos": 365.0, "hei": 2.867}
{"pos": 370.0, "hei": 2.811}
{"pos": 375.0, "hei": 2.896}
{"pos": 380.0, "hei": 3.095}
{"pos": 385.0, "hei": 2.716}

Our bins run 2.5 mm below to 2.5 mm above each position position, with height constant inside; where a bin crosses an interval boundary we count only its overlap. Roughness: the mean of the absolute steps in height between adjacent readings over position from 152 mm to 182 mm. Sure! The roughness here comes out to 0.05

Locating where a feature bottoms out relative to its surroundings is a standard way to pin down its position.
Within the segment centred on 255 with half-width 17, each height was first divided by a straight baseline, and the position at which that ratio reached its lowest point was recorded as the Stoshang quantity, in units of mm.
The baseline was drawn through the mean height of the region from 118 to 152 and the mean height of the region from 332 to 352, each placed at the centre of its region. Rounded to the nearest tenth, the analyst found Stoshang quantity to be 260.0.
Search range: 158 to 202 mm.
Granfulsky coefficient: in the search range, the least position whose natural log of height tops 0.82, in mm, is 160.0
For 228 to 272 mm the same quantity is 230.0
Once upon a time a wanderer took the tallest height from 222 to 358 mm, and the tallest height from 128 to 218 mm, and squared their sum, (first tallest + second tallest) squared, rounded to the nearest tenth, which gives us 29.7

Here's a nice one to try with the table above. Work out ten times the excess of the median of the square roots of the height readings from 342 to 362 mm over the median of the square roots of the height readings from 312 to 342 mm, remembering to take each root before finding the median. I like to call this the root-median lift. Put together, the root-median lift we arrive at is 0.9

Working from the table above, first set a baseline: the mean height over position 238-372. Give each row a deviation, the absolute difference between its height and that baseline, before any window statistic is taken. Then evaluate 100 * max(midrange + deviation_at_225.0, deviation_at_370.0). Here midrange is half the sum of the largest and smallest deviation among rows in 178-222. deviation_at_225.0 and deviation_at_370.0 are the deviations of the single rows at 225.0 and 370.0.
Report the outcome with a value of 48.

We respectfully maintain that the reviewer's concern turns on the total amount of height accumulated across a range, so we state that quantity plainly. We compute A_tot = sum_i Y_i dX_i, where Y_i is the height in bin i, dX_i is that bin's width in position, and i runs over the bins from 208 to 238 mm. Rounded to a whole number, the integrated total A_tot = 75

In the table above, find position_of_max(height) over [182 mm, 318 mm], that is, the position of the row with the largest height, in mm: 210.0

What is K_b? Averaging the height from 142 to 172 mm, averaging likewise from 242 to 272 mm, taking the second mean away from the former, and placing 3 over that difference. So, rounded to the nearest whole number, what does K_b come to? 12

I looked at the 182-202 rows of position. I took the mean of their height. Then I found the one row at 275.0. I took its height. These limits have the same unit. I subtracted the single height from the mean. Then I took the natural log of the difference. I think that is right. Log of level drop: -1.3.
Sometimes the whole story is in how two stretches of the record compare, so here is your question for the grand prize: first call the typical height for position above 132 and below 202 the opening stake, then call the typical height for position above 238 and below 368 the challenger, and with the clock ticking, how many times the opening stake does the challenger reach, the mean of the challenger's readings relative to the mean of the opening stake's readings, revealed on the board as 0.99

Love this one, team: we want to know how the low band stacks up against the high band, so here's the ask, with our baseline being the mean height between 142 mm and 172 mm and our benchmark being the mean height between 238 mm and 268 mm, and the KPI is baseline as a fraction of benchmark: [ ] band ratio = 1.09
